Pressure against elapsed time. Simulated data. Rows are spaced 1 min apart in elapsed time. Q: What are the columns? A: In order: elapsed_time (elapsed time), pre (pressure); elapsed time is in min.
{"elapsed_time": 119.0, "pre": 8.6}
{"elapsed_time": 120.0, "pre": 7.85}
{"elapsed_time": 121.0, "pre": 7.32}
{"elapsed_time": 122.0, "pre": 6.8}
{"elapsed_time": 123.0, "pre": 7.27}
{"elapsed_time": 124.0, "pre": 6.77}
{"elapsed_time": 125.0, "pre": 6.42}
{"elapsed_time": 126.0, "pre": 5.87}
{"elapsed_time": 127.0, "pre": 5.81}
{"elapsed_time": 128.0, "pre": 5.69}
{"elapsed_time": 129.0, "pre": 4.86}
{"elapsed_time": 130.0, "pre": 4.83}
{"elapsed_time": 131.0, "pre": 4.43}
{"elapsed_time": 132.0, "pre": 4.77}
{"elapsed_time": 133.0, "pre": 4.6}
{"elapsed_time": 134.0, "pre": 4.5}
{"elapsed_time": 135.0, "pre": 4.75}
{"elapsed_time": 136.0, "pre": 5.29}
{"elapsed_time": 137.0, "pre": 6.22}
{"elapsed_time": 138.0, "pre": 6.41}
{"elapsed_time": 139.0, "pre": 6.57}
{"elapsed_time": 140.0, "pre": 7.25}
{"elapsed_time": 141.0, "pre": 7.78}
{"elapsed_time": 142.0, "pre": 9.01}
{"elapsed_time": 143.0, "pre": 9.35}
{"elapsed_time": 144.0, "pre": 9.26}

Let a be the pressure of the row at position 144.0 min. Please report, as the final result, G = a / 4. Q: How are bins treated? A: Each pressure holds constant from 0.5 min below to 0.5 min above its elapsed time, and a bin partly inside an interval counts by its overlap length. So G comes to 2.3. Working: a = 9.26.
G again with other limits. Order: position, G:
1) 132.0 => 1.2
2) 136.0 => 1.3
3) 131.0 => 1.1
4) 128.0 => 1.4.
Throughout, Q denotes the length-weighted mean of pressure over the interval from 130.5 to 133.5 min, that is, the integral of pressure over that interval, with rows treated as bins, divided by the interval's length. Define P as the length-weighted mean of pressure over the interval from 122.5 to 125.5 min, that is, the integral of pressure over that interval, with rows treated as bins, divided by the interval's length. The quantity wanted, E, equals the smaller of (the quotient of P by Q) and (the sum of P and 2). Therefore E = 1.48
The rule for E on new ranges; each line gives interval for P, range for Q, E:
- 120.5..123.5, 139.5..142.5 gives 0.89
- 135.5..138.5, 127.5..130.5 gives 1.17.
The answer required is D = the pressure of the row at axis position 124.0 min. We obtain 6.77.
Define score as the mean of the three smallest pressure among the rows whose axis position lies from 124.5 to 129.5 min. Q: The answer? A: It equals 5.5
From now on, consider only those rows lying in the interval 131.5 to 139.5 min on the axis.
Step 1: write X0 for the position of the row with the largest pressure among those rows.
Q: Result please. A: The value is 139.0 min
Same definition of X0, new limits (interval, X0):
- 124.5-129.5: 125.0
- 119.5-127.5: 120.0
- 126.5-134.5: 127.0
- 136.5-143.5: 143.0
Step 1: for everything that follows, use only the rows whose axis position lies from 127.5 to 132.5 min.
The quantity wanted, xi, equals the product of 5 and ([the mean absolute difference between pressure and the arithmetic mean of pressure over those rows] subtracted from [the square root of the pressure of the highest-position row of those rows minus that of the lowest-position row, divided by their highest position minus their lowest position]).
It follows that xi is -1.8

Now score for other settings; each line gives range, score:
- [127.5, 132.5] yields 4.7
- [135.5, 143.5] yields 6.0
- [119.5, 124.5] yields 6.9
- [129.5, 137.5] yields 4.5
